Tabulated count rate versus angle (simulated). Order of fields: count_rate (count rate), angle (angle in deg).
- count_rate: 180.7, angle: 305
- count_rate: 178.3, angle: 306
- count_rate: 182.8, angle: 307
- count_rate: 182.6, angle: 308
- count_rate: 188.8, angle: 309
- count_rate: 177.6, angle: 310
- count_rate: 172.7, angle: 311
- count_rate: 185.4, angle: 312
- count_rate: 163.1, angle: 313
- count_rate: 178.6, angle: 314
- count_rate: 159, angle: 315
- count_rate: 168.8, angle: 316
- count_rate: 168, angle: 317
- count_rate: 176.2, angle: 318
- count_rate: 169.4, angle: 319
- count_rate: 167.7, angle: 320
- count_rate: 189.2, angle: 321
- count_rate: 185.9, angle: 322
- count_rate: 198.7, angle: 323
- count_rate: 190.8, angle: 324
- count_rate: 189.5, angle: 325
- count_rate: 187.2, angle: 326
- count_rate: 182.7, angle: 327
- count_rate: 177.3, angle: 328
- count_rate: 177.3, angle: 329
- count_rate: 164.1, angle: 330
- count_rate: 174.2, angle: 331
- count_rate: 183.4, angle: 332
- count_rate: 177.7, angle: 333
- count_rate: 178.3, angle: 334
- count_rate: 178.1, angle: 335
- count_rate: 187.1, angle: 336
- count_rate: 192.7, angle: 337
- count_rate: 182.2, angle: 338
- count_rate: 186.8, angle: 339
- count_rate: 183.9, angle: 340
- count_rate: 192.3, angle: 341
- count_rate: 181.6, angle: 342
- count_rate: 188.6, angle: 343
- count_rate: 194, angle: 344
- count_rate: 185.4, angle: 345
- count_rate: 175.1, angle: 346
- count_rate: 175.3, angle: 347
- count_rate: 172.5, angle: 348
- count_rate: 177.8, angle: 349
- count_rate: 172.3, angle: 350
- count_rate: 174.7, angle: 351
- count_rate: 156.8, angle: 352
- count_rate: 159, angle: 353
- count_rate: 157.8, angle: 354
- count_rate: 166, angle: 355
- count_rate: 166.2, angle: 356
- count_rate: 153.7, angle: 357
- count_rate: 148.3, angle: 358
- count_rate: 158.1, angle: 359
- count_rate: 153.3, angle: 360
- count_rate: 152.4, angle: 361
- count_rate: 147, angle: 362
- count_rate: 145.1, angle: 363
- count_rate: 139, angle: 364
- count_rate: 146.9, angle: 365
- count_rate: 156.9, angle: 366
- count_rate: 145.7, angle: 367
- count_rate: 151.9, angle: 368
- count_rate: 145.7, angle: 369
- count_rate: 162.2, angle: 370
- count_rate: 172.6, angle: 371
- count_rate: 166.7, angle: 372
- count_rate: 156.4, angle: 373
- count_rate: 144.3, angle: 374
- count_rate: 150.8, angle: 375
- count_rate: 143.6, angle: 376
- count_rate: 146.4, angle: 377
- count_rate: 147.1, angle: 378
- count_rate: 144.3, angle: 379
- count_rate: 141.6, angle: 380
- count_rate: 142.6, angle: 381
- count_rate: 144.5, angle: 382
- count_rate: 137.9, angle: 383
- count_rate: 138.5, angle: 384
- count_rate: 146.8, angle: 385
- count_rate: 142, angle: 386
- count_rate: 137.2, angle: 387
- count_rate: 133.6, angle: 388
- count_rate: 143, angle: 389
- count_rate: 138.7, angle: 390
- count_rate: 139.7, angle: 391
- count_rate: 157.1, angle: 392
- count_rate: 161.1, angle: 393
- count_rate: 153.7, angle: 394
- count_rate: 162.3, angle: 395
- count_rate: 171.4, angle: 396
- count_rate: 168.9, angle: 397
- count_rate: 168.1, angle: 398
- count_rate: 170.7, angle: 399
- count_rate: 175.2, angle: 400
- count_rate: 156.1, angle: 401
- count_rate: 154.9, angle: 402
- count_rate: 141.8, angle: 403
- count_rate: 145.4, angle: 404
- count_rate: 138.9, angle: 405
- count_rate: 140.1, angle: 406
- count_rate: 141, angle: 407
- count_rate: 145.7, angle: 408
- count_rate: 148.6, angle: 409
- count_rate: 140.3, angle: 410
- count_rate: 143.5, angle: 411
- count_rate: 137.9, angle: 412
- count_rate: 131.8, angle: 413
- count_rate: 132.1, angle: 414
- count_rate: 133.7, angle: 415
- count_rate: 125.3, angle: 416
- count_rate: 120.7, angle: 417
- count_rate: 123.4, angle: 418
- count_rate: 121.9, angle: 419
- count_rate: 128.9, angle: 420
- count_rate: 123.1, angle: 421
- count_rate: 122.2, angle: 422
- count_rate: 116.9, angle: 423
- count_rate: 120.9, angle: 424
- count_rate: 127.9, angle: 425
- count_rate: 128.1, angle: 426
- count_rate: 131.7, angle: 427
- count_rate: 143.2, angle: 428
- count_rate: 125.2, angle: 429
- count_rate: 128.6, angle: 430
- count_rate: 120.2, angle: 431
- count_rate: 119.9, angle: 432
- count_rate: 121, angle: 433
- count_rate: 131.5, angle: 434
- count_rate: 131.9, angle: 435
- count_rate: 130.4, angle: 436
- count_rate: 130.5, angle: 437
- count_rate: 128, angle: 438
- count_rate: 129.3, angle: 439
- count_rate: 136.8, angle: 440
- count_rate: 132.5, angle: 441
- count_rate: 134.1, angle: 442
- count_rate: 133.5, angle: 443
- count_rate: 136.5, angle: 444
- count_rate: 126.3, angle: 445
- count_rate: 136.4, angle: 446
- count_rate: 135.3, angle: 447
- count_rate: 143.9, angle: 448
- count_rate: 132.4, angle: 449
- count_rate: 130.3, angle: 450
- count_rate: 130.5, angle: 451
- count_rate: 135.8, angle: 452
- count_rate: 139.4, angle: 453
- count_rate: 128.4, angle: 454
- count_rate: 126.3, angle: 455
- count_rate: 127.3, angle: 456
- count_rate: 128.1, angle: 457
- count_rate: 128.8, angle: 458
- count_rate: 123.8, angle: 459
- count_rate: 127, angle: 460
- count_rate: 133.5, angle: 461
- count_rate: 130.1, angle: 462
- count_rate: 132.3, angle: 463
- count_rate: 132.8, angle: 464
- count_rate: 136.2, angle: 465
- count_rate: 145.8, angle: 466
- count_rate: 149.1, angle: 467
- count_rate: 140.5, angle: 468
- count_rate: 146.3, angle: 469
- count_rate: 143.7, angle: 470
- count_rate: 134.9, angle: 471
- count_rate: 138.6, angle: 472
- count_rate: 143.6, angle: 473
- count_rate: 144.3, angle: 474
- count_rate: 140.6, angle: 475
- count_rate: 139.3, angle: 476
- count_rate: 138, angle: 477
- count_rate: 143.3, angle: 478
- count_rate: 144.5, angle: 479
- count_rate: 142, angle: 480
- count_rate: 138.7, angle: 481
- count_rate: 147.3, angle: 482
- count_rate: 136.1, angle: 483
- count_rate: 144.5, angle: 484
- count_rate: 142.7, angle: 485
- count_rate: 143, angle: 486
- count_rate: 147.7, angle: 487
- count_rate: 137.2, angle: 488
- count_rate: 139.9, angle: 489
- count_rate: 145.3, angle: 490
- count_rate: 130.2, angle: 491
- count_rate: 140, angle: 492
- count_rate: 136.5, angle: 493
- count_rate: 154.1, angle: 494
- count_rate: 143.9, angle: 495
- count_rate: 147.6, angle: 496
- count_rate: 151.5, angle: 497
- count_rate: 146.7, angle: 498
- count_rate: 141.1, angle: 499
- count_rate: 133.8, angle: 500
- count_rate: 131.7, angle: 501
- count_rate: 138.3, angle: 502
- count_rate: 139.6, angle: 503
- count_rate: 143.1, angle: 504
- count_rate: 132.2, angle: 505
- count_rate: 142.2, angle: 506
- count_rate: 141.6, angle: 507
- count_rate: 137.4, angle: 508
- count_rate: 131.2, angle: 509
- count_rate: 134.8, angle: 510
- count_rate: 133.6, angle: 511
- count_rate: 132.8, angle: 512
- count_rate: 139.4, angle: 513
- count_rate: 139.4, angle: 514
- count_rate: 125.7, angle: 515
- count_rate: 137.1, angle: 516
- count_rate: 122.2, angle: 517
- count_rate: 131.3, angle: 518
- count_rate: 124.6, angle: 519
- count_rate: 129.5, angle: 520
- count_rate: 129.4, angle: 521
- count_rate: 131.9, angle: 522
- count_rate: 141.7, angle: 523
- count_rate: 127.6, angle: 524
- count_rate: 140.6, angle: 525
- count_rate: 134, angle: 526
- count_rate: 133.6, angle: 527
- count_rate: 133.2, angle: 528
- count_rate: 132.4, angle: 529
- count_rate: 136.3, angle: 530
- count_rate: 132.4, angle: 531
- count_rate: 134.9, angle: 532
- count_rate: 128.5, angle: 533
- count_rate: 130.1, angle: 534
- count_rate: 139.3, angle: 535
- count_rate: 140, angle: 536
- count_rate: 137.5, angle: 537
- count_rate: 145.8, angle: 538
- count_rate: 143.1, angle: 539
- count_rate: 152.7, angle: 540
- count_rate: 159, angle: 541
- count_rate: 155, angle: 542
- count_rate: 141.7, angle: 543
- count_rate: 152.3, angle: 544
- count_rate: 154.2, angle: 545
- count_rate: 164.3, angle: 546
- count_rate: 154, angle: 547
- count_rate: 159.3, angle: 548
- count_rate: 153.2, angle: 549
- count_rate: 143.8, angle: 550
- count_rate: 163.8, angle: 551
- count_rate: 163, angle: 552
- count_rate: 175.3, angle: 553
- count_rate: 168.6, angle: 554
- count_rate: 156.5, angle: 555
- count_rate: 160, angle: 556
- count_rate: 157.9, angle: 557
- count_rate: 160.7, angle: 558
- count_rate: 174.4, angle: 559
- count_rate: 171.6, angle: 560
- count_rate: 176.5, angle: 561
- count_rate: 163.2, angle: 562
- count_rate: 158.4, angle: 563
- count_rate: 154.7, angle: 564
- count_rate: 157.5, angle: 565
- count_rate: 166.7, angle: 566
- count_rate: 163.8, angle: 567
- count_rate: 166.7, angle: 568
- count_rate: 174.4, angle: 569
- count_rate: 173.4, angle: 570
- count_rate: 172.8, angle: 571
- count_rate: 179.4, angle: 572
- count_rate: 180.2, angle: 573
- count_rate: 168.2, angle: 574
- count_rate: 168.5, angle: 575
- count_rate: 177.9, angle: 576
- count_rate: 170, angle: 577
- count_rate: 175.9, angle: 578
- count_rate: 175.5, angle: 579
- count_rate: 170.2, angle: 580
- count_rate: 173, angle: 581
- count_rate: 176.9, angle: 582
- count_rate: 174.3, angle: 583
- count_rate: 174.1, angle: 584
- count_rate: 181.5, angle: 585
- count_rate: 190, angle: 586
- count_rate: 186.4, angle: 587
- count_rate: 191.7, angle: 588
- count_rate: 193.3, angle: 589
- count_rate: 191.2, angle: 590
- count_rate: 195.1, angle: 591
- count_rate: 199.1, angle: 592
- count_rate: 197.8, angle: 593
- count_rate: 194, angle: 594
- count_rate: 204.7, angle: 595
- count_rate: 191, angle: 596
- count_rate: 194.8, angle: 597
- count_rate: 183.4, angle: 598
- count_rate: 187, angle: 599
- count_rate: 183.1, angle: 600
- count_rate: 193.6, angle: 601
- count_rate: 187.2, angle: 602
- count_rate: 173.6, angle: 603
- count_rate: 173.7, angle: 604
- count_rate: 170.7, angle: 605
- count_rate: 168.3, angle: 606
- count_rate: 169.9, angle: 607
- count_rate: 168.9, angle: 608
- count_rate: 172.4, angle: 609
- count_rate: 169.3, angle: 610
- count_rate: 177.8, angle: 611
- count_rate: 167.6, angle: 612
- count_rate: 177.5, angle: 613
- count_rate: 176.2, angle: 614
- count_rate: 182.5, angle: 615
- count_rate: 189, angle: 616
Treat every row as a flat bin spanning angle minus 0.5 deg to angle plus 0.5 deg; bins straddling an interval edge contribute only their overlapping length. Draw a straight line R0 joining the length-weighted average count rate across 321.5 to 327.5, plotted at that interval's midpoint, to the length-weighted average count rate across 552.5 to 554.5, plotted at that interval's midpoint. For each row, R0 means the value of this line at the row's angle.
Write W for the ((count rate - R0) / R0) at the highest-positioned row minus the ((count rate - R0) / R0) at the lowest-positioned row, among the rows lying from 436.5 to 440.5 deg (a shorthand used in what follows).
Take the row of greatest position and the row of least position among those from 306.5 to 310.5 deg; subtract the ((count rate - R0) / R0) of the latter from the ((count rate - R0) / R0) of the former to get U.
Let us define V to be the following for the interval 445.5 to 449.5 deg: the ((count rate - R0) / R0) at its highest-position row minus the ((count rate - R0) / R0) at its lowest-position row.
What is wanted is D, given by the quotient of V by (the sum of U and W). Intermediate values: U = -0.03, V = -0.02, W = 0.036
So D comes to -2.2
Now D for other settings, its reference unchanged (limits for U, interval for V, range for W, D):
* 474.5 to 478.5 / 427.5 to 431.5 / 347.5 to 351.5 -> -4.3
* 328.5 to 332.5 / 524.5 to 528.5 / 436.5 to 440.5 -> -0.6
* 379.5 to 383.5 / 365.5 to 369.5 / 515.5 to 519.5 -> 0.7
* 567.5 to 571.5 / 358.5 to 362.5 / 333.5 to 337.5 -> -0.5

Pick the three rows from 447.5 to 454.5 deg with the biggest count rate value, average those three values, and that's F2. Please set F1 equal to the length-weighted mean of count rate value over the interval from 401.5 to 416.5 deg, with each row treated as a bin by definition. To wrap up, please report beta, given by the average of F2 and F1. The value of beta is 140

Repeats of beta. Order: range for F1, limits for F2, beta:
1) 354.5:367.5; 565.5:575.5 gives 165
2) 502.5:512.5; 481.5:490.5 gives 142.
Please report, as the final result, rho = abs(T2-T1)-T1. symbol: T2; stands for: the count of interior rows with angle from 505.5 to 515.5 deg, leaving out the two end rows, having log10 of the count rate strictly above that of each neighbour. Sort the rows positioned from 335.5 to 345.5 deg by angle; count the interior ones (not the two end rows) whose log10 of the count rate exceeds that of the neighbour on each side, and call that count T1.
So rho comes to -1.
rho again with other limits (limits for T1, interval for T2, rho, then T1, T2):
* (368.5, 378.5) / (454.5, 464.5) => -2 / 2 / 2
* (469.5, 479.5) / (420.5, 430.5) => -1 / 1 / 1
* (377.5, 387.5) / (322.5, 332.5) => 0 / 2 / 0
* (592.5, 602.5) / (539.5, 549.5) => -3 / 4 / 3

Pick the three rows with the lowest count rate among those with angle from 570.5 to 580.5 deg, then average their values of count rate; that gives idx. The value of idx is 169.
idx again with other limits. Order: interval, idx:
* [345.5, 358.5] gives 153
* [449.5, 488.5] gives 126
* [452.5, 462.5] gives 126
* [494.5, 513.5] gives 132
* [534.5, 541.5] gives 139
